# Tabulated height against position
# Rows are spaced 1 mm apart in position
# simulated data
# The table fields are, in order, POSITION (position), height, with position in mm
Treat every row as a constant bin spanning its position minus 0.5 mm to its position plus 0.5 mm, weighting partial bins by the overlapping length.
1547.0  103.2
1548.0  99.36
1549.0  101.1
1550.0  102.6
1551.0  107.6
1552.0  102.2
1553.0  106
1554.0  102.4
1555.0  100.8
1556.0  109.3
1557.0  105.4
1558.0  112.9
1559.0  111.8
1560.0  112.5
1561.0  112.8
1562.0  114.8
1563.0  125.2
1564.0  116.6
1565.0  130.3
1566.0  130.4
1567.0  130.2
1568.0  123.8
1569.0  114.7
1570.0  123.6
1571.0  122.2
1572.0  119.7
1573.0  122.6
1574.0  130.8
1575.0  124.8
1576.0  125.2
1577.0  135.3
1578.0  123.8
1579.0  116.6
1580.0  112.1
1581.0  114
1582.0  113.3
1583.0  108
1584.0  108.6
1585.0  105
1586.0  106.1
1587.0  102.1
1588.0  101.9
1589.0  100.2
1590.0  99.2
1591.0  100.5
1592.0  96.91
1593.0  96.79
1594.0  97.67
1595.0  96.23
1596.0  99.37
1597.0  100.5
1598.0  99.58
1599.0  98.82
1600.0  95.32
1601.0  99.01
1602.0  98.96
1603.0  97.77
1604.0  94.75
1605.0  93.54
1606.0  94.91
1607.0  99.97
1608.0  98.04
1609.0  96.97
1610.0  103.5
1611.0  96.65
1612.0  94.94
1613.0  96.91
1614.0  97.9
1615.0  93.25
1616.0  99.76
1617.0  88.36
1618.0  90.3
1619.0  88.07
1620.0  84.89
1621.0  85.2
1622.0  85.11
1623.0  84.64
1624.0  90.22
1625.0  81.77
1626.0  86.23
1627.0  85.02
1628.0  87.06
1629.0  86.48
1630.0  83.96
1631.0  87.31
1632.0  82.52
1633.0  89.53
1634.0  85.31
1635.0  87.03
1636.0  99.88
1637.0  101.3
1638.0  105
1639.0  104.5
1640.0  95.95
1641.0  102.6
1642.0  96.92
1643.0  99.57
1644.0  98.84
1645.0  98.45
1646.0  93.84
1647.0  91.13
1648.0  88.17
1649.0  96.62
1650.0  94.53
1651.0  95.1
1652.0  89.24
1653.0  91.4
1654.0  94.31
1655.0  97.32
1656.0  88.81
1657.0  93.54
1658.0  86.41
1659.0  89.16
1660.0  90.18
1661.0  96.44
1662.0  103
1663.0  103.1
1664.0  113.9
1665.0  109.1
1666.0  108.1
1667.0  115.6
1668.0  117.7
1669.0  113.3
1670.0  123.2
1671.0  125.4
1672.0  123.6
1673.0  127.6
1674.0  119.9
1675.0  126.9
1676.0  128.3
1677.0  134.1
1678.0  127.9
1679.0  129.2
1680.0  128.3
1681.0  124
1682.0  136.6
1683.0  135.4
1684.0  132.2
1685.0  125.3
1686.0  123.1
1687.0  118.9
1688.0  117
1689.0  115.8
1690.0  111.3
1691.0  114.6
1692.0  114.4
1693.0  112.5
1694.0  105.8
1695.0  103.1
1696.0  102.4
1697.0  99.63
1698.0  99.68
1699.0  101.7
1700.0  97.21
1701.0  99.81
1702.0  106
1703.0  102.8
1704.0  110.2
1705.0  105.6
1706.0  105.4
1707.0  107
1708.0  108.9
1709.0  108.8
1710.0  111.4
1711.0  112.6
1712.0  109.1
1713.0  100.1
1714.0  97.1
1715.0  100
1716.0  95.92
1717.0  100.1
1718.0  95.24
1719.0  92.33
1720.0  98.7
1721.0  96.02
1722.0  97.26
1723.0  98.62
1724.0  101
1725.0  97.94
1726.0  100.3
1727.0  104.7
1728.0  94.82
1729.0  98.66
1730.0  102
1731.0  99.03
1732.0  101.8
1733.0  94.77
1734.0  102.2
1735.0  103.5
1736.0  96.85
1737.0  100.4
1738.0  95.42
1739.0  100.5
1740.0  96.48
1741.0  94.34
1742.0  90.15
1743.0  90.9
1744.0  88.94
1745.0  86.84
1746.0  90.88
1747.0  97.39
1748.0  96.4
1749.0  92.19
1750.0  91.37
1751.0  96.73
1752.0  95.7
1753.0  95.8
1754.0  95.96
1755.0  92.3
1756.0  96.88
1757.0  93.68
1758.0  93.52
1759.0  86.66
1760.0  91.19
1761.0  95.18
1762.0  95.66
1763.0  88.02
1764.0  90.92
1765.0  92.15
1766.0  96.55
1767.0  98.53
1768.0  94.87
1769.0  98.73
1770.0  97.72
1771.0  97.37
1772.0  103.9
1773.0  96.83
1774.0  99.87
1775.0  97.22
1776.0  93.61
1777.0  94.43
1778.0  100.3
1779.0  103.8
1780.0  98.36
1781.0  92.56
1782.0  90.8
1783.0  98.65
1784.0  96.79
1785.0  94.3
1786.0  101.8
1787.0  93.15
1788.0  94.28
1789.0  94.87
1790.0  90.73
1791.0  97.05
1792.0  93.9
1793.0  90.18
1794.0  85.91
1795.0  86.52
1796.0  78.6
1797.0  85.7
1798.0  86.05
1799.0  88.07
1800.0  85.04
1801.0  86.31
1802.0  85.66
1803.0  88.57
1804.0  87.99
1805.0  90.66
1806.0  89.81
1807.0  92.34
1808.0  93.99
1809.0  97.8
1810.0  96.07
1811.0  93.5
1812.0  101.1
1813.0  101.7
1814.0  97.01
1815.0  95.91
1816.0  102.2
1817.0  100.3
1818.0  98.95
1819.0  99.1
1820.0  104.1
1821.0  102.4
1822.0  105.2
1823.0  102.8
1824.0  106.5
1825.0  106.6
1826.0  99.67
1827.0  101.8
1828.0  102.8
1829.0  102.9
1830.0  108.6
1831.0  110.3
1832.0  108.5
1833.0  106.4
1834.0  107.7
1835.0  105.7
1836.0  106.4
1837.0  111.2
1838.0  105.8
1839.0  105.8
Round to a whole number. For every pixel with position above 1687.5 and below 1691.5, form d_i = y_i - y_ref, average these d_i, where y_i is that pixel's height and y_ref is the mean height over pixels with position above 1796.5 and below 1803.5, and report 28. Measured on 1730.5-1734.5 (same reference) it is 13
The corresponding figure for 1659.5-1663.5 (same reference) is 12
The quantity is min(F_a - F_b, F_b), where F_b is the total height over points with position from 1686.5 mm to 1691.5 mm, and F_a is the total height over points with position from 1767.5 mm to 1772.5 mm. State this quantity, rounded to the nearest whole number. -85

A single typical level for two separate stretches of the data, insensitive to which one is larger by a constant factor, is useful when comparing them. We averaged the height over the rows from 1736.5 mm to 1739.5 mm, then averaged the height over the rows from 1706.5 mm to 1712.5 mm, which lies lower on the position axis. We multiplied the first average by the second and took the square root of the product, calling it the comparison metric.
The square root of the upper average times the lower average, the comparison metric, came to 104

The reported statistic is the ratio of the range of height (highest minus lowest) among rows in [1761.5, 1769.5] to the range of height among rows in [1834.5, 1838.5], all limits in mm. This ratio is 1.9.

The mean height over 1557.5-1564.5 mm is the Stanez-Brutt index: 115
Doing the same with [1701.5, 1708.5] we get 107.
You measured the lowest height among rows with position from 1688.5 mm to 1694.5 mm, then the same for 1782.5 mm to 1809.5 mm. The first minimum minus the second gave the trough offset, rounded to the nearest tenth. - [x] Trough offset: 27.2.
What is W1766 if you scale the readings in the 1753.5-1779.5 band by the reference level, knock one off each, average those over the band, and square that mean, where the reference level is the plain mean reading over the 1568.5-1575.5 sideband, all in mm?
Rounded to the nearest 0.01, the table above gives 0.05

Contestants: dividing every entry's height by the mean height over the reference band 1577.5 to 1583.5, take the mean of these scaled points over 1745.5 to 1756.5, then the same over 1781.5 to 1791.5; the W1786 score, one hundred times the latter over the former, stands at 101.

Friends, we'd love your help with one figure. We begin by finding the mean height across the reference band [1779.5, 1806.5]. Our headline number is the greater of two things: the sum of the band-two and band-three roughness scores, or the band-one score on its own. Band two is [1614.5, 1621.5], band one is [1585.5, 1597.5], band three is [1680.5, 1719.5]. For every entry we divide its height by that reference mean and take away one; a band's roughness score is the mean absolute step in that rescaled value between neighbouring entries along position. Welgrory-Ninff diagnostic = 0.084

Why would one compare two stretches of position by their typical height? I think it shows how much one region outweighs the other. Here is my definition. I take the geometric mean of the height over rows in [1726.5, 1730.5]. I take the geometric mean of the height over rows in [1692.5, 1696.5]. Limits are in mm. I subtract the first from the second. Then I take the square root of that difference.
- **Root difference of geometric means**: 2.4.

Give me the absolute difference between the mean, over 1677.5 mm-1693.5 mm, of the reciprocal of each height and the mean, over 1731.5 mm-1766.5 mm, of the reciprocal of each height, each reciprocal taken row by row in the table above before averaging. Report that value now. 0.0024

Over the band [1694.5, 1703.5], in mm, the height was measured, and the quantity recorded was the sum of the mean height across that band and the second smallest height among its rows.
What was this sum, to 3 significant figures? 201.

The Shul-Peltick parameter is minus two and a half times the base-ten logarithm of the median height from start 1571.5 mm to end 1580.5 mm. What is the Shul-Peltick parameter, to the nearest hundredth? -5.23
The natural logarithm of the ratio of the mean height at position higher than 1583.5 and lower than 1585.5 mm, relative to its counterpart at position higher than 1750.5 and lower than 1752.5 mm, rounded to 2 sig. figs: 0.10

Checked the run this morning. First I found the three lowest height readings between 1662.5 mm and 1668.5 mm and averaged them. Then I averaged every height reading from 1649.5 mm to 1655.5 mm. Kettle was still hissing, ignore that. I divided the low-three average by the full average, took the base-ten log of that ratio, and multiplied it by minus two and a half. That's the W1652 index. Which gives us -0.142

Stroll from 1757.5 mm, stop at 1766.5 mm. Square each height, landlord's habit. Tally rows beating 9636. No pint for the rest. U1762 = 0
